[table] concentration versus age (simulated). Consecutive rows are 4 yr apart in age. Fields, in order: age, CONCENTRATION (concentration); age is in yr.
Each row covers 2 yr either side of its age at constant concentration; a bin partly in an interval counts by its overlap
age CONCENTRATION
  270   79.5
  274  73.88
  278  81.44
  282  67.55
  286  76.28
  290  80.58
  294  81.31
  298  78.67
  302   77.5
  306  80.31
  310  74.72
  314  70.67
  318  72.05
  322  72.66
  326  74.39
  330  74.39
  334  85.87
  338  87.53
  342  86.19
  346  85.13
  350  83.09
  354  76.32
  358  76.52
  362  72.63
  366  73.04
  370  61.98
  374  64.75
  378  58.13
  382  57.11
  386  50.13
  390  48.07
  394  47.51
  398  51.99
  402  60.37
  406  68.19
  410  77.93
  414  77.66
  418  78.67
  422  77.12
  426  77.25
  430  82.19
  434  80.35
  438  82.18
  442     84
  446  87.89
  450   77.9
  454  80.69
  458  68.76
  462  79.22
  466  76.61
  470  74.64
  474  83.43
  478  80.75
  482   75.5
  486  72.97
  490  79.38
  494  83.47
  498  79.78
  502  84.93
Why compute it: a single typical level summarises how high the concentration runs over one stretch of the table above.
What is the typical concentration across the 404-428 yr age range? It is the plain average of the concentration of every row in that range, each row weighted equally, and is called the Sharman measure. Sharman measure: 76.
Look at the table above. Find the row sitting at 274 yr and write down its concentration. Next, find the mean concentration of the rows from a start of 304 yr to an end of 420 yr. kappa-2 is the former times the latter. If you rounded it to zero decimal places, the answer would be 5217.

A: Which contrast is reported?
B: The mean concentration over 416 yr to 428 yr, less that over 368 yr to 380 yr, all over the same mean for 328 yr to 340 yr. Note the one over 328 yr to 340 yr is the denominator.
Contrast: 0.19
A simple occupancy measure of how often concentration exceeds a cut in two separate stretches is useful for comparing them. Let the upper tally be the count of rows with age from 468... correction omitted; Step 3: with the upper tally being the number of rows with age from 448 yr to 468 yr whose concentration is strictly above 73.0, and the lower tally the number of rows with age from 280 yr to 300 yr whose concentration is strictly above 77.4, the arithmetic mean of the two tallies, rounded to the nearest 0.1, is 3.5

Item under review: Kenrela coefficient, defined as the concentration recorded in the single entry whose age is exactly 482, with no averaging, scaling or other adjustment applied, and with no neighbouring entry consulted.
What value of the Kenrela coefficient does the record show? 75.5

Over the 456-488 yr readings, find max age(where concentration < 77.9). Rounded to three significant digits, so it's 486 yr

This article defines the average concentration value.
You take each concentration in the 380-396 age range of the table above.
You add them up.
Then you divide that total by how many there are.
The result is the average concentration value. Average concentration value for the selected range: 51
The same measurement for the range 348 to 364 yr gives 77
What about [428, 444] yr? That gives 82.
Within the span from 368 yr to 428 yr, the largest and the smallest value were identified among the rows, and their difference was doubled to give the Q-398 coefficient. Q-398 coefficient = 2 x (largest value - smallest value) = 62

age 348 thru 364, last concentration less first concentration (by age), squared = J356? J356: 109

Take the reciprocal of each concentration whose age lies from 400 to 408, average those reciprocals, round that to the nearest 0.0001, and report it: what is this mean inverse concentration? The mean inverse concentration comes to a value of 0.0156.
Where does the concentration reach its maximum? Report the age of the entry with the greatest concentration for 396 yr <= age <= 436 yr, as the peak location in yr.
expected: 430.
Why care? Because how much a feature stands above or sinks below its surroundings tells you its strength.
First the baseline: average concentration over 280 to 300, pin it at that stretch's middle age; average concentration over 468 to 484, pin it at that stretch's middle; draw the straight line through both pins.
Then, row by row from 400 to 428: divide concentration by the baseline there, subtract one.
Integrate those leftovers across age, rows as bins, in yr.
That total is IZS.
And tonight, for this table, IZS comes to -1.5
